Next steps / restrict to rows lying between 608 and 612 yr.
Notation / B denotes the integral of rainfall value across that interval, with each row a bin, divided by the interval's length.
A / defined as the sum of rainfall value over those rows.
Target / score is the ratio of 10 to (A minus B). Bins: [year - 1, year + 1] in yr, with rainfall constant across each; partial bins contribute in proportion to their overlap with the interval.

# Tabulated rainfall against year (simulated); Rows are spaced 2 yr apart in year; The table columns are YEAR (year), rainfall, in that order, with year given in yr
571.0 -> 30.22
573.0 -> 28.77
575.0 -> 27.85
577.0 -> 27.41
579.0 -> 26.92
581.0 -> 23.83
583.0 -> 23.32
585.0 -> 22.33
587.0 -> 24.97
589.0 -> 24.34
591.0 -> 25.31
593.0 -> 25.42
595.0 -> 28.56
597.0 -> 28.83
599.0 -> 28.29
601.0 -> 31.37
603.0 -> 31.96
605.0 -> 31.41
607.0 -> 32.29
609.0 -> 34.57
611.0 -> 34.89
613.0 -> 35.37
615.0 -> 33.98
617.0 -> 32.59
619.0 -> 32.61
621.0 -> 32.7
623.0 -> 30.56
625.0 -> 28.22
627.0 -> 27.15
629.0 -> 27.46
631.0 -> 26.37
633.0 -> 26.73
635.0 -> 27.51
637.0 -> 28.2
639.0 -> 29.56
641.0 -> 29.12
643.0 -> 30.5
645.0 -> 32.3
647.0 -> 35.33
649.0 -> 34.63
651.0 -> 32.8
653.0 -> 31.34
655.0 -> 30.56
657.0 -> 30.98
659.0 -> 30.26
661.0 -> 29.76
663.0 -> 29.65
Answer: 0.288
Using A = 69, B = 34.7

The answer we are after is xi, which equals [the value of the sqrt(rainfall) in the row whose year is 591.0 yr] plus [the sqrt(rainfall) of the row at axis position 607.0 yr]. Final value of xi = 10.71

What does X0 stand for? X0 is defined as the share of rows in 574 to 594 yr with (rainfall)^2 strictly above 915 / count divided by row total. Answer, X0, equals 0.0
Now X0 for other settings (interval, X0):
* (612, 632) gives 0.6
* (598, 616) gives 0.9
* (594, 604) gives 0.4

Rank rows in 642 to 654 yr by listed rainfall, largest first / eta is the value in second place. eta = 34.63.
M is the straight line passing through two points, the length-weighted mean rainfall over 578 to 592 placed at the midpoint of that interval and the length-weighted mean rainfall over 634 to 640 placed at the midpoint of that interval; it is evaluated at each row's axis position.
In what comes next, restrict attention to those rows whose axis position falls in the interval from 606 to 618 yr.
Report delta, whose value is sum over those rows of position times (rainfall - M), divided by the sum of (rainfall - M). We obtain 611.9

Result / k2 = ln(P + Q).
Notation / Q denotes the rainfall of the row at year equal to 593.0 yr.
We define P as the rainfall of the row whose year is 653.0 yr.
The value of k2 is 4.04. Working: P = 31.34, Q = 25.42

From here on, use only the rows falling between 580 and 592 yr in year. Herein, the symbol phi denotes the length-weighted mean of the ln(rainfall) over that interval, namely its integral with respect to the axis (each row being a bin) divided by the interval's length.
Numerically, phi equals 3.18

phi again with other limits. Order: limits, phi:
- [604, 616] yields 3.52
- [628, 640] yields 3.32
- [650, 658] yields 3.45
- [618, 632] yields 3.37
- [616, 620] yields 3.48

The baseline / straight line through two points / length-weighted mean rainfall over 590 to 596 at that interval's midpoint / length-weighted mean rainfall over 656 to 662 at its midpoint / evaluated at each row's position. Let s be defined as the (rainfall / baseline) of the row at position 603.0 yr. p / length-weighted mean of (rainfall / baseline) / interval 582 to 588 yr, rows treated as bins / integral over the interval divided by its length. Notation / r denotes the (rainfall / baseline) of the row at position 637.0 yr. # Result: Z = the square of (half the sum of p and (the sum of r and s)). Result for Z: 2.34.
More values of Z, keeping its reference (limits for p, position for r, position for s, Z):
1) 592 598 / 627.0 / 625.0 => 2.24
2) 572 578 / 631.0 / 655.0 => 2.31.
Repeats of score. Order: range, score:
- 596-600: 0.350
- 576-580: 0.368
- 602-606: 0.316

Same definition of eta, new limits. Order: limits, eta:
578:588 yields 24.97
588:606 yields 31.41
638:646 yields 30.5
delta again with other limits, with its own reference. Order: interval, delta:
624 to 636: 632.9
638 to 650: 646.3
